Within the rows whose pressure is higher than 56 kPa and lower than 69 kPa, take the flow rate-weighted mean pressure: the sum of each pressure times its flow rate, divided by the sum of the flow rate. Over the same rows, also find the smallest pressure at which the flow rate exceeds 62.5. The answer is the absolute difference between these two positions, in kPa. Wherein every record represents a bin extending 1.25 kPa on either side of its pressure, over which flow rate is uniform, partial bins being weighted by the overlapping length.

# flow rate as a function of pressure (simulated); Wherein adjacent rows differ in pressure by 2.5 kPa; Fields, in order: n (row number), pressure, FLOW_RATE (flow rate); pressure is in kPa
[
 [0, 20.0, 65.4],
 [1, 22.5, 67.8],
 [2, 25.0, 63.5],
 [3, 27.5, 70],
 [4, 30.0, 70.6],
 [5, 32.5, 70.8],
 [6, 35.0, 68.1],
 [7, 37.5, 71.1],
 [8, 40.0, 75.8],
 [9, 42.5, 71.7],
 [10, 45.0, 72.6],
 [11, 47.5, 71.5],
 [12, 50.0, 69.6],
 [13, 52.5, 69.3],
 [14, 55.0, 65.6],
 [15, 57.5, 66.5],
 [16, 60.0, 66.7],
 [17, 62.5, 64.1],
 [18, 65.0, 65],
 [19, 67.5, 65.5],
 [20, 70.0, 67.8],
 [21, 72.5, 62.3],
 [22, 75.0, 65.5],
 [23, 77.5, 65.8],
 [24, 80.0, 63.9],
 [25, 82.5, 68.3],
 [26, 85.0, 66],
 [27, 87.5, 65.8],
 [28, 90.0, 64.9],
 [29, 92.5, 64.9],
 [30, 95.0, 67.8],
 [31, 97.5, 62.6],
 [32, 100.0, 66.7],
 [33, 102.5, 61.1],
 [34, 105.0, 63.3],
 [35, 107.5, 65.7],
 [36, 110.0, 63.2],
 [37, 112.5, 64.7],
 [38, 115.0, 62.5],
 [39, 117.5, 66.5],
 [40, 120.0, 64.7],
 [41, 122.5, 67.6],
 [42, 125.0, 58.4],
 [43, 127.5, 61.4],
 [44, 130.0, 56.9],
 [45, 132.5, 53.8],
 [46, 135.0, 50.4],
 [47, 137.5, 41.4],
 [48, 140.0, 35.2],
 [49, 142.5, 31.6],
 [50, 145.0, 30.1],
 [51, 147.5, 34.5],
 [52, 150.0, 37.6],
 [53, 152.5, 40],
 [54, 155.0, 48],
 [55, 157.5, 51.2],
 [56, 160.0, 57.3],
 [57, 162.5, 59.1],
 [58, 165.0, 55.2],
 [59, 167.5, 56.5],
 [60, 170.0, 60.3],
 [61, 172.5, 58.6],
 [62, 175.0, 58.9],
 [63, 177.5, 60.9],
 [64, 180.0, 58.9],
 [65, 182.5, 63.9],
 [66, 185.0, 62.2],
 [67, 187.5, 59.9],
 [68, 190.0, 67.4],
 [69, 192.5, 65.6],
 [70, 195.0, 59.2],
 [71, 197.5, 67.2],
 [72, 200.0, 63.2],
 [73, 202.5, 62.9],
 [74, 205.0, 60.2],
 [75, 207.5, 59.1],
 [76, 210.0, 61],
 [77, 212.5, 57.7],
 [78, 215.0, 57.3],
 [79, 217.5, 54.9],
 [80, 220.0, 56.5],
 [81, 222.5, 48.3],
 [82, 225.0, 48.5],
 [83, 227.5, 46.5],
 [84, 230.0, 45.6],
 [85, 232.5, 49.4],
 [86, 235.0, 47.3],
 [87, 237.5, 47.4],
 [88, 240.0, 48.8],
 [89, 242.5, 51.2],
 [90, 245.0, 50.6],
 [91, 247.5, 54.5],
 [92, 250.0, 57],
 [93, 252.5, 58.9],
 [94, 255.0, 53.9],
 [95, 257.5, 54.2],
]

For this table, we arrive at 5.0 kPa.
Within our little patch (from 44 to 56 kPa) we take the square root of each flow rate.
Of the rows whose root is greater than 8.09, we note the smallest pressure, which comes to 45.0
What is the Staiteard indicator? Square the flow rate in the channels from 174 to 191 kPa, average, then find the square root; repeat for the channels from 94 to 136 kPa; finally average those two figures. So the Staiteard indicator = 62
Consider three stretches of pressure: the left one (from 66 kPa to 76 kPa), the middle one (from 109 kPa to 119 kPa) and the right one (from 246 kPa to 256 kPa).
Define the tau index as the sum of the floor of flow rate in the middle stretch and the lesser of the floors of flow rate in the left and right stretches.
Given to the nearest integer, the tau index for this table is 116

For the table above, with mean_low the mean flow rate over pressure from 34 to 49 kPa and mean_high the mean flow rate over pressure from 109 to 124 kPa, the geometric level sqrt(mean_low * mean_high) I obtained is 68.2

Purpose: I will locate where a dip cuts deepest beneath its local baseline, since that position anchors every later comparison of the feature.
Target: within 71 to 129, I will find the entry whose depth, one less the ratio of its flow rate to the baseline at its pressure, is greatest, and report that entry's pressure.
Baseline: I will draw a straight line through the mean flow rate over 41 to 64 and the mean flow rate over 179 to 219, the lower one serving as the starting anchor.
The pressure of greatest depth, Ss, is 125.0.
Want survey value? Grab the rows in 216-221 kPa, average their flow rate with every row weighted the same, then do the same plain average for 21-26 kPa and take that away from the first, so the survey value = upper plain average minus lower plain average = -10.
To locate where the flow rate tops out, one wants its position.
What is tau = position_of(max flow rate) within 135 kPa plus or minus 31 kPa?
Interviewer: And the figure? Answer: 122.5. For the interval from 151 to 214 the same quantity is 190.0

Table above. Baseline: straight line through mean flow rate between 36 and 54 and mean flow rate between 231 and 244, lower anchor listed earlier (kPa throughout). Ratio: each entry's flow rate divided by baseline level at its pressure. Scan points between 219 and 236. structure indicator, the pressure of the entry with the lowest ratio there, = 230.0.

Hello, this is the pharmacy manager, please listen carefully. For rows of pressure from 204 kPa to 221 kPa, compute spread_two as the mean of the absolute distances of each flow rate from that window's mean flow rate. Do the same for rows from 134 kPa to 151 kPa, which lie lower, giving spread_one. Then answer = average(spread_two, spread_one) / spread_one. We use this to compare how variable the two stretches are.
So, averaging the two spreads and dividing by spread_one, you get 0.67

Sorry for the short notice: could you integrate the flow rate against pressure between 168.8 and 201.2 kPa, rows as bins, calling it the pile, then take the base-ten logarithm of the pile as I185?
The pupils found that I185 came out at 3.30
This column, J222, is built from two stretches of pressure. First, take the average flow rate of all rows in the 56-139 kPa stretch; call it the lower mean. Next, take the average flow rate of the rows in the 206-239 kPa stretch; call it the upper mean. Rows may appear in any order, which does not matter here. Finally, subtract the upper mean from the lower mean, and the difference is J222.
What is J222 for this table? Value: 11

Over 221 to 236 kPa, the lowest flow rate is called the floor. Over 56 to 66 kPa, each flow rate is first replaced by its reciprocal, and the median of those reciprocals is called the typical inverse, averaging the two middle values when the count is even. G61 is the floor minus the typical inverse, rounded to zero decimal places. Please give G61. 46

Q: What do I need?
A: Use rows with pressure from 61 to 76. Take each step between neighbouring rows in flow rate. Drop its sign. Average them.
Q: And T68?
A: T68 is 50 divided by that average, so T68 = 20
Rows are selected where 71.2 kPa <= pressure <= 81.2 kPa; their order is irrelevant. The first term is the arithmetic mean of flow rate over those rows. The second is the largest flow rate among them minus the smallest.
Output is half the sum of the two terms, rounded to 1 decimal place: 33.9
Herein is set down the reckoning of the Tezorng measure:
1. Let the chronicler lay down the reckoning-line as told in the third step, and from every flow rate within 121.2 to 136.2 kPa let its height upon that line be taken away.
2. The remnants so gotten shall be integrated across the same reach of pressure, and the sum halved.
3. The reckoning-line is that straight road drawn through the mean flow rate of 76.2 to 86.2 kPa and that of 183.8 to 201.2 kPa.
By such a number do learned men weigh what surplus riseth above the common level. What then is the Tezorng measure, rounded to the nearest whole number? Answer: -51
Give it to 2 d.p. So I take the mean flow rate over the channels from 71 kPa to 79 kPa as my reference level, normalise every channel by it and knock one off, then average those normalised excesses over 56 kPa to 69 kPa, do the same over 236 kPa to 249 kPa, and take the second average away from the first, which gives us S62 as 0.23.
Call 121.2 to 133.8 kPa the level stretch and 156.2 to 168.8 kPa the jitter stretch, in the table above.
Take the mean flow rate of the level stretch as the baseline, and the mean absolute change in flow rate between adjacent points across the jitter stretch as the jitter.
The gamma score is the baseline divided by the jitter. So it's 18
